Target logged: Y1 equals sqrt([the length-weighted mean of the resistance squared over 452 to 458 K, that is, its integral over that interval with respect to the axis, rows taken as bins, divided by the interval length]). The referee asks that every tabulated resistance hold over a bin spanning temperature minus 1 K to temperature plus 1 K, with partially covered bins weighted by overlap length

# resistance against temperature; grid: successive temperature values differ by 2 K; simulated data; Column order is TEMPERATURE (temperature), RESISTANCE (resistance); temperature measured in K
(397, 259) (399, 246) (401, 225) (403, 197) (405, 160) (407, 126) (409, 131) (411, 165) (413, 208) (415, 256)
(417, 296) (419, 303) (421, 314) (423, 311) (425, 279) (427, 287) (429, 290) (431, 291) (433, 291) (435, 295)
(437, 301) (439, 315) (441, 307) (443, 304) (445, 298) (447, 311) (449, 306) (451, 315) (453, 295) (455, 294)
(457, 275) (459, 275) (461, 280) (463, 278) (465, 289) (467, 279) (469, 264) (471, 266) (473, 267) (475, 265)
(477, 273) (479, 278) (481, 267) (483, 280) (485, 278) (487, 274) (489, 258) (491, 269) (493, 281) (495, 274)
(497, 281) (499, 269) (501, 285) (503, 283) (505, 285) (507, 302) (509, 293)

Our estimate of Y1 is 288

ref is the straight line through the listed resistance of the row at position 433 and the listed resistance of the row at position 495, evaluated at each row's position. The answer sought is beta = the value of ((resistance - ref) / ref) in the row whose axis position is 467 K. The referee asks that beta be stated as -0.01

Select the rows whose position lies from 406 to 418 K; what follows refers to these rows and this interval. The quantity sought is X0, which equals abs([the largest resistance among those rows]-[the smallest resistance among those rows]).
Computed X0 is 170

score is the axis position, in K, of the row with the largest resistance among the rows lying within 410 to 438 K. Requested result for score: 421 K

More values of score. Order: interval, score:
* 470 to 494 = 493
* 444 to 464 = 451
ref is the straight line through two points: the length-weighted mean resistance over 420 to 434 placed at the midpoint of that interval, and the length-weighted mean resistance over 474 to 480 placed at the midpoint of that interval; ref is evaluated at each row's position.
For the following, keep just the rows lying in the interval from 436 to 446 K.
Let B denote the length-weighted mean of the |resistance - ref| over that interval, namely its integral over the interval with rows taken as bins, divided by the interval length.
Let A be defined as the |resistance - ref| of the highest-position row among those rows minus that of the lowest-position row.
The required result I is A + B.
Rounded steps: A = 1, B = 17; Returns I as 17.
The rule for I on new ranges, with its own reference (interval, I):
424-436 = -7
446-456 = 7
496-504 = 23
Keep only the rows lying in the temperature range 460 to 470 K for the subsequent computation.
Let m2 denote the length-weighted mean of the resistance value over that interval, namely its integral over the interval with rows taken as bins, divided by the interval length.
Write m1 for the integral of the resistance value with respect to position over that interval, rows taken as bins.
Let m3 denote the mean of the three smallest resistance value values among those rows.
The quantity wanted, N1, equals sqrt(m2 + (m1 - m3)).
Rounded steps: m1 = 2780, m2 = 278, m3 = 274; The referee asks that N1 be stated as 52.8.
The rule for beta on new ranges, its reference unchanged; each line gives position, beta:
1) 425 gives -0.05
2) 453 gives 0.03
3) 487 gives -0.01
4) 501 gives 0.05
